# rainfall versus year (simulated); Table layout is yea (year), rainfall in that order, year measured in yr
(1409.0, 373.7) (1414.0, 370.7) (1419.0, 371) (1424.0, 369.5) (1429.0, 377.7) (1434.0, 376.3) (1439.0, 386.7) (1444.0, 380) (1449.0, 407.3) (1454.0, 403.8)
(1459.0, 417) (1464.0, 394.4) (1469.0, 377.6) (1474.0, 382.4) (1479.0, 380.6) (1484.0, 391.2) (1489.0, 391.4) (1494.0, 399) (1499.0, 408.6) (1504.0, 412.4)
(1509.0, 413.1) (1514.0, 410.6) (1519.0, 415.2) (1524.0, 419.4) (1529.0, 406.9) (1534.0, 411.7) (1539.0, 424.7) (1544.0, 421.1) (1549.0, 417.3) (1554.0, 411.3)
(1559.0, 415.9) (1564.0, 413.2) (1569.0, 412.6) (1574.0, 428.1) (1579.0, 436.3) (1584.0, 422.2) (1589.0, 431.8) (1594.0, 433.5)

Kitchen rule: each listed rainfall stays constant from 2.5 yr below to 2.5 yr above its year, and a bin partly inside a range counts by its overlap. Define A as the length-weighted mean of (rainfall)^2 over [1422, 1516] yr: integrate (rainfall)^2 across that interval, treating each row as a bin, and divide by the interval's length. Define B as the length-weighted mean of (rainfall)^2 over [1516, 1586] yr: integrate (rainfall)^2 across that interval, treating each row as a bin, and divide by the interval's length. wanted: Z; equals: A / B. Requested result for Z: 0.89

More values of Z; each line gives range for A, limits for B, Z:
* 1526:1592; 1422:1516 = 1.13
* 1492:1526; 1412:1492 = 1.13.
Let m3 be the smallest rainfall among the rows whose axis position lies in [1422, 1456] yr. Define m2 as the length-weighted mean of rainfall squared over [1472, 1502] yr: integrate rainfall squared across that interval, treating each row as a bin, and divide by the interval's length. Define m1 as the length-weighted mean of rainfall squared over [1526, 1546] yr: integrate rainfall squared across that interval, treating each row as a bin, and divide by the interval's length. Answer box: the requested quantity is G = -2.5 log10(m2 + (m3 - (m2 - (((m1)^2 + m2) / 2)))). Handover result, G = -25.4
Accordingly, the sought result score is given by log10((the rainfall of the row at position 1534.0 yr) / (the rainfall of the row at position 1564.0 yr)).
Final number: -0.002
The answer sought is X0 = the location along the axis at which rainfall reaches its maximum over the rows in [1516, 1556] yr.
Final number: 1539.0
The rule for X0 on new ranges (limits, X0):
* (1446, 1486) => 1459.0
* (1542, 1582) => 1579.0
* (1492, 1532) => 1524.0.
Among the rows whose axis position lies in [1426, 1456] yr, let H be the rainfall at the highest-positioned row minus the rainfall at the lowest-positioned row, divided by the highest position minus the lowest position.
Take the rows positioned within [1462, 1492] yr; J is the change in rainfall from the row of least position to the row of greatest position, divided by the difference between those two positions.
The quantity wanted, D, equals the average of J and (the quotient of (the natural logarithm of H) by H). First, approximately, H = 1.0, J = -0.1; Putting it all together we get 0.0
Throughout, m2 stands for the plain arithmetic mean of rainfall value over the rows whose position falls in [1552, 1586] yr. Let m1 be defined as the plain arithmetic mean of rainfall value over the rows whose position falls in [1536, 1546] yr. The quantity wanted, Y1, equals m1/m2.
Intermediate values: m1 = 423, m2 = 420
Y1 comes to 1.01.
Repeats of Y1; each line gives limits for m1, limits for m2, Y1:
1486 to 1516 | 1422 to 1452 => 1.06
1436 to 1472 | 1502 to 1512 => 0.96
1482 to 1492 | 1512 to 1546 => 0.94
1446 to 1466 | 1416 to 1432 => 1.09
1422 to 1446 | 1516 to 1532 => 0.91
